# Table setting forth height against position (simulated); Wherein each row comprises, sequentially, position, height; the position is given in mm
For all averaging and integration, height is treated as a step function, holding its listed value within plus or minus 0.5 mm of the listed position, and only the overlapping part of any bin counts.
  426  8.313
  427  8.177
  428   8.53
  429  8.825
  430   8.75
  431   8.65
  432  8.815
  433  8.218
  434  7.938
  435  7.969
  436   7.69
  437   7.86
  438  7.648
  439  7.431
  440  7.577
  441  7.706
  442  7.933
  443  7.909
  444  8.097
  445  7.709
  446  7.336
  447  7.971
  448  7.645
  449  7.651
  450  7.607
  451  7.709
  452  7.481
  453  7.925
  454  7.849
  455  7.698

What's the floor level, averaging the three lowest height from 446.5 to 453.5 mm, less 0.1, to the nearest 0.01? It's 7.48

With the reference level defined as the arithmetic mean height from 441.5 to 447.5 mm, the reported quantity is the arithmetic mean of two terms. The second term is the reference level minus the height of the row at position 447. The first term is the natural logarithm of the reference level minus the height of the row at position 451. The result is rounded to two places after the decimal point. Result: -1.15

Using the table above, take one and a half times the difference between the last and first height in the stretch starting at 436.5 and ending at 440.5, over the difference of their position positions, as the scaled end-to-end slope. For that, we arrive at -0.1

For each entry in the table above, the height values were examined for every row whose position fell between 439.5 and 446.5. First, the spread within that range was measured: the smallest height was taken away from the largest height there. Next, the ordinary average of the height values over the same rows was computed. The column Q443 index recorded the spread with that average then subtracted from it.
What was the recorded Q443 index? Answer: -7.0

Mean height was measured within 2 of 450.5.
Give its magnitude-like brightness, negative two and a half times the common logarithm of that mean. -2.20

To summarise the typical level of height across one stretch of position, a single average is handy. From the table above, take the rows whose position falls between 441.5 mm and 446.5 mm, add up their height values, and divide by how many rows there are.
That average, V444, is 7.80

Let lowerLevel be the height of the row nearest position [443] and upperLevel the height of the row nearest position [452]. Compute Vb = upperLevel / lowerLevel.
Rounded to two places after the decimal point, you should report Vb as 0.95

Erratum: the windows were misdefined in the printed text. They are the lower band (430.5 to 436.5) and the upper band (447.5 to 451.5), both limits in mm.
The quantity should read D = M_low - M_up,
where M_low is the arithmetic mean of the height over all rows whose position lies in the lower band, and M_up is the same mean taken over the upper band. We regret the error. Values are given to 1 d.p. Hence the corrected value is 0.6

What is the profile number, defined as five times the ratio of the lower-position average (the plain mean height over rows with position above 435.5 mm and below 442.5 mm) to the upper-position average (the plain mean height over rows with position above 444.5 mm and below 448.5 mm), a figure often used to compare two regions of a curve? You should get 5.02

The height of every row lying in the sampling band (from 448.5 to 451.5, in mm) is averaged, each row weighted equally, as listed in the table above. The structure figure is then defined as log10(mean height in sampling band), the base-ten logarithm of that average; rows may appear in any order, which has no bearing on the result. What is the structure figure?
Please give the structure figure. 0.884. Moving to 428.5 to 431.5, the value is 0.942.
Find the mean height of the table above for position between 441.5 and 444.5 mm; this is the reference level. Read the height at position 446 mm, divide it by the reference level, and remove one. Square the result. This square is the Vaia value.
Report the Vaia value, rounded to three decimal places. 0.007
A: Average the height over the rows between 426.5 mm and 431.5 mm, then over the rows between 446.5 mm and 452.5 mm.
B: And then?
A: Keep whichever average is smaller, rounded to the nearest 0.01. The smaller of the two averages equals 7.68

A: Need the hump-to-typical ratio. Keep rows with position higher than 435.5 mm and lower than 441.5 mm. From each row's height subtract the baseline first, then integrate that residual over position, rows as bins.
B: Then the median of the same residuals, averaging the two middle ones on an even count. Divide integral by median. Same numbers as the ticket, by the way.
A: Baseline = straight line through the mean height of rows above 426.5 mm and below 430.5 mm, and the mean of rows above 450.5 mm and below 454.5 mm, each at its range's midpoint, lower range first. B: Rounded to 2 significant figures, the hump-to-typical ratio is 5.8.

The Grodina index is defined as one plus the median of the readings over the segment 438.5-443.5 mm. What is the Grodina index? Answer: 8.71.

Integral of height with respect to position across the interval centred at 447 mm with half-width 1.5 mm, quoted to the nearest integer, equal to 23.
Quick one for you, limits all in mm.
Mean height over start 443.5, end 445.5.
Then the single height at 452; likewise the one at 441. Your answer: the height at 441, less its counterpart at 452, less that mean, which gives -7.7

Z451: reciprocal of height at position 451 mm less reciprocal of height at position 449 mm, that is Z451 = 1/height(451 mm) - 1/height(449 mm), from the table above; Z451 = -0.0010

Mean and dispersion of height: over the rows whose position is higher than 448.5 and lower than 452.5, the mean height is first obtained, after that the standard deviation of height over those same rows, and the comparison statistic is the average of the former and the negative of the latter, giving 3.76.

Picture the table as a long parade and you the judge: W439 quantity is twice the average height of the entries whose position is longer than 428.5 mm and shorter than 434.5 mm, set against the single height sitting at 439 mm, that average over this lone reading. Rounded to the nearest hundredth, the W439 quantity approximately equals 2.30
